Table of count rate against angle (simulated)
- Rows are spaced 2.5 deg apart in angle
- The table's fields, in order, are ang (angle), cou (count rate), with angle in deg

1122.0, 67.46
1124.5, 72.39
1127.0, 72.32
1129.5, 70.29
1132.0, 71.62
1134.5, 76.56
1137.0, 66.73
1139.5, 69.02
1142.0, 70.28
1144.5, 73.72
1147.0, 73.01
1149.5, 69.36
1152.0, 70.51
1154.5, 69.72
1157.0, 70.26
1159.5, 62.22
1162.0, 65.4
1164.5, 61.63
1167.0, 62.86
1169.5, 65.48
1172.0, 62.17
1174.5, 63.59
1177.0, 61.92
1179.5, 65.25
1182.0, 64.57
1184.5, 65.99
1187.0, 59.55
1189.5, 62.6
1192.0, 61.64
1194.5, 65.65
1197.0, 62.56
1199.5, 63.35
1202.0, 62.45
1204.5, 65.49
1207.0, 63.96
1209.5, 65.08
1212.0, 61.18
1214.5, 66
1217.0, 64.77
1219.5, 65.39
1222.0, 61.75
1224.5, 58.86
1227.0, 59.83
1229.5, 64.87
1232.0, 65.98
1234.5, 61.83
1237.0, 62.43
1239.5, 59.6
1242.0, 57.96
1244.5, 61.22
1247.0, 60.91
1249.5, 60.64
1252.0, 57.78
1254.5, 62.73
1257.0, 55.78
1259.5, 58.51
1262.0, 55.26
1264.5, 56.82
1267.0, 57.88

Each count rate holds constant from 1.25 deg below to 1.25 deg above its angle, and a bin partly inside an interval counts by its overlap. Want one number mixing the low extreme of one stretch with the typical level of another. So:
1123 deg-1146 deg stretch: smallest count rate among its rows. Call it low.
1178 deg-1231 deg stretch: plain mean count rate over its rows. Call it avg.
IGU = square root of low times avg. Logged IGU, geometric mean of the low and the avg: 65.0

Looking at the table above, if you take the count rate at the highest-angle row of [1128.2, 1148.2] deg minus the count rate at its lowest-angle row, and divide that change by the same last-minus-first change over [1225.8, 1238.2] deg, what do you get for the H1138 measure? 1.0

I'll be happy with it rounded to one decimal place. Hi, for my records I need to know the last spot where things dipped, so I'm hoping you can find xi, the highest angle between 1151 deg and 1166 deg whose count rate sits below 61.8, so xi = 1164.5 deg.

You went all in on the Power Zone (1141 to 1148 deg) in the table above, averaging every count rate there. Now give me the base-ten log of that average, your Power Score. 1.86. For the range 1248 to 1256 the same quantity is 1.78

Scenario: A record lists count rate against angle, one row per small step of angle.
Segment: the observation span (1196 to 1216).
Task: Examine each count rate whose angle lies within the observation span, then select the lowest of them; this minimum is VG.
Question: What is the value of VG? 61.18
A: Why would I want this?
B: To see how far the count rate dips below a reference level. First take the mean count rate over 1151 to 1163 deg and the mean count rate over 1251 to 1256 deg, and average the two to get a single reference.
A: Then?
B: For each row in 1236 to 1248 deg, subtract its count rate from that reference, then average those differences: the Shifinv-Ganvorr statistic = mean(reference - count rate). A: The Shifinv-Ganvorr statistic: 3.5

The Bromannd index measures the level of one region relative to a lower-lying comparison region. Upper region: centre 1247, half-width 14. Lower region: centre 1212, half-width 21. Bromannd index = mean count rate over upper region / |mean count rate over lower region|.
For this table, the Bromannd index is 0.945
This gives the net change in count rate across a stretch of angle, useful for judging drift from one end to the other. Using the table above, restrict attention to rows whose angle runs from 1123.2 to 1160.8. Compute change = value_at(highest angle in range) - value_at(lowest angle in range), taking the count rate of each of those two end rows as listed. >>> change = -10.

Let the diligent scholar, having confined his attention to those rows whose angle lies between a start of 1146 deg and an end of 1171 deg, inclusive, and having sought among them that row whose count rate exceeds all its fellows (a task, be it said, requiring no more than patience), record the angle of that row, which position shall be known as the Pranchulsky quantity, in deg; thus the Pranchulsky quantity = 1147.0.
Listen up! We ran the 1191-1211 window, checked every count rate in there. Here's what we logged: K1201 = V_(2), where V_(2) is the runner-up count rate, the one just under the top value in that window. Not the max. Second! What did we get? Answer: 65.49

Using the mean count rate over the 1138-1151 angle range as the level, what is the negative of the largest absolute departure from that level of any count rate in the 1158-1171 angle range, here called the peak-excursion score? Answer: -9.4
